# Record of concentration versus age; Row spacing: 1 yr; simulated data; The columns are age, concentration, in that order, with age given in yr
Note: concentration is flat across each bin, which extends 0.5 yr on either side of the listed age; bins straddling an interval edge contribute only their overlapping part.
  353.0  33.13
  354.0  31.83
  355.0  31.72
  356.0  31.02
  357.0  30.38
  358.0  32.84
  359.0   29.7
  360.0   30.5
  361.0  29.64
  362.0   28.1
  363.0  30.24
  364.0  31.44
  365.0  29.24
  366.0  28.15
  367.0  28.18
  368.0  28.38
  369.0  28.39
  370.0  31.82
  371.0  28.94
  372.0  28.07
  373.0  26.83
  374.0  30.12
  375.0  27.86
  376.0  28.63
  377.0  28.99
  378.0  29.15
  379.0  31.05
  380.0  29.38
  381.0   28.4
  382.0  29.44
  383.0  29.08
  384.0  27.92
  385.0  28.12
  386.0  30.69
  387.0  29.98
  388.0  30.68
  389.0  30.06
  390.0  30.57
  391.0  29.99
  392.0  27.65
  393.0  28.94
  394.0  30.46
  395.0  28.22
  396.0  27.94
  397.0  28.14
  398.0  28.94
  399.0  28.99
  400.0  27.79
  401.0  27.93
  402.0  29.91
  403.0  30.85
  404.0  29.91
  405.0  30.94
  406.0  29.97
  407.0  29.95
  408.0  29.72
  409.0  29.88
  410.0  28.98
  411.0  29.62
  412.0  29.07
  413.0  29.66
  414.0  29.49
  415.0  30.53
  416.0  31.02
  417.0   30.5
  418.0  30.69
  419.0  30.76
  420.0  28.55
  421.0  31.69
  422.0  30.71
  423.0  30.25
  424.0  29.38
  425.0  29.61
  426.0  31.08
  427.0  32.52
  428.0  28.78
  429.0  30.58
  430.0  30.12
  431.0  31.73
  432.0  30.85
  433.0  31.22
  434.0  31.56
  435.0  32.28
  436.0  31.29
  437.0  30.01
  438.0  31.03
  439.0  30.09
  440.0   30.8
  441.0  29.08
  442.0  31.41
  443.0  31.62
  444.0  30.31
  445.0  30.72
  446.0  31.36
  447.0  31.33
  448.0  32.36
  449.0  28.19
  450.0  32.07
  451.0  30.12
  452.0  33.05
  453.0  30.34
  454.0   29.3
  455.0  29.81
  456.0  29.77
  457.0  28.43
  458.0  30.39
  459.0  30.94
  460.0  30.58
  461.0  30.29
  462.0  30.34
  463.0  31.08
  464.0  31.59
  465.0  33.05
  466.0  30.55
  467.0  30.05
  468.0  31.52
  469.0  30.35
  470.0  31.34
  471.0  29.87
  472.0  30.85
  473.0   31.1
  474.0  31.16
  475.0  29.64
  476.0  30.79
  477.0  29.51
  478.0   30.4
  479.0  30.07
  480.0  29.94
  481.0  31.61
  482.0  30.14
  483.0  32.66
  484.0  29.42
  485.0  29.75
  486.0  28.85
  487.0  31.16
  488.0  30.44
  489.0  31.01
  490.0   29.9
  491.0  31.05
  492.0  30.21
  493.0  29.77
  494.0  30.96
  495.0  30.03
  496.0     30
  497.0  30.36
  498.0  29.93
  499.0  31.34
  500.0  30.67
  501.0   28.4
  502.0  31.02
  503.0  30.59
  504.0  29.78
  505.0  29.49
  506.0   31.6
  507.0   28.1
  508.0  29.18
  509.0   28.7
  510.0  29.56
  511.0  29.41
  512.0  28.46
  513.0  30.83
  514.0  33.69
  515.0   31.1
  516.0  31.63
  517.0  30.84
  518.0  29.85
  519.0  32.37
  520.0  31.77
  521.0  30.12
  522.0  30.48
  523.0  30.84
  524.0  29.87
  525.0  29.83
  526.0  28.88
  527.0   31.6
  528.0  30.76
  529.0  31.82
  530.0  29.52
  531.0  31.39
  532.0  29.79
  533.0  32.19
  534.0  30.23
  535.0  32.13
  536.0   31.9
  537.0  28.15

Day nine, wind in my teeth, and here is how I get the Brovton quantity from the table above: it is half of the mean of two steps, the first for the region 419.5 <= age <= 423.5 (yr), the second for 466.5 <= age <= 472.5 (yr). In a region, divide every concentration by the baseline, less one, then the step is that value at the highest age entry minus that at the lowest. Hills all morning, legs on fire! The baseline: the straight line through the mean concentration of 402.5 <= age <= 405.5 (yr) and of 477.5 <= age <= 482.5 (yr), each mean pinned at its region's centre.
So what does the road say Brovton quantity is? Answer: 0.021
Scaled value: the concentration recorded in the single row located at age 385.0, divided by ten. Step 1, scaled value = 2.81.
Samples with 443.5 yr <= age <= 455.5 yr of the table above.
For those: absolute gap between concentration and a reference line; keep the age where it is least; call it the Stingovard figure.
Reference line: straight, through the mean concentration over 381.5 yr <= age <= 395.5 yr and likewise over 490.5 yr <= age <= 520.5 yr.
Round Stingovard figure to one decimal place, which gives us 455.0 yr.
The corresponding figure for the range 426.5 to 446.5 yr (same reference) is 437.0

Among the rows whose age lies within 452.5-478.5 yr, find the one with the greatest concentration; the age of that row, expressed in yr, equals 465.0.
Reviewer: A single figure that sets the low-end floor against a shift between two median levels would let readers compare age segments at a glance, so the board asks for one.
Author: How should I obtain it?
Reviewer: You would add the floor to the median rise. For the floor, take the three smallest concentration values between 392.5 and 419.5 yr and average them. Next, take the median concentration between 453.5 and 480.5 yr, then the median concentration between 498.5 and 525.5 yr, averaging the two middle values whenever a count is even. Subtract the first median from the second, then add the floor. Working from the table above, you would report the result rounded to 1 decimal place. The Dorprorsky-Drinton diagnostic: 28.0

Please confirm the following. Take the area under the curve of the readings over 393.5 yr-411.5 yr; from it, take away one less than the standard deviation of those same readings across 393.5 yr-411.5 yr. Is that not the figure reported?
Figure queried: 528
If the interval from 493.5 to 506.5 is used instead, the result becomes 394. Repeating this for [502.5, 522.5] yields 607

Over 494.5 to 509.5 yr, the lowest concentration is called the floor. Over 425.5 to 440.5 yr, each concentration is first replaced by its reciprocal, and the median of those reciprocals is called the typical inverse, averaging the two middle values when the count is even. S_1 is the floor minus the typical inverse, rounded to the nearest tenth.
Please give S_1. 28.1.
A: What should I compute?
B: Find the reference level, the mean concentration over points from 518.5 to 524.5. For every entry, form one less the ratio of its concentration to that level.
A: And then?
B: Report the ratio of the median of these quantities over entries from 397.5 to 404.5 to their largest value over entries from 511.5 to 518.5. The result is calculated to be 0.78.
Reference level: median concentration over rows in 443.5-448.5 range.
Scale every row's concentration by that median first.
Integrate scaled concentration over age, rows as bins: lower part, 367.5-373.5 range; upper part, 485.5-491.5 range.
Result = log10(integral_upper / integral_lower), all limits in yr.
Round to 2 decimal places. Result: 0.02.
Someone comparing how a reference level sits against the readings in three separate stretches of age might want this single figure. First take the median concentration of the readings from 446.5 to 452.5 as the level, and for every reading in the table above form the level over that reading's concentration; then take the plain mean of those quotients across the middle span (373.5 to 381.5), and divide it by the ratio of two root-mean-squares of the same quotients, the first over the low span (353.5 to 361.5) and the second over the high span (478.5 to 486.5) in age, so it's 1.11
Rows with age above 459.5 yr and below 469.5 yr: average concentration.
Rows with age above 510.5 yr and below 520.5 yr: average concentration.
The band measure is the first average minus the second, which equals -0.1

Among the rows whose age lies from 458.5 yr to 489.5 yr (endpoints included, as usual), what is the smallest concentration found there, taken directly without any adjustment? 28.85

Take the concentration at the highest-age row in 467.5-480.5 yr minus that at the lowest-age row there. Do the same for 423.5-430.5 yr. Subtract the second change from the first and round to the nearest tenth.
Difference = -2.3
